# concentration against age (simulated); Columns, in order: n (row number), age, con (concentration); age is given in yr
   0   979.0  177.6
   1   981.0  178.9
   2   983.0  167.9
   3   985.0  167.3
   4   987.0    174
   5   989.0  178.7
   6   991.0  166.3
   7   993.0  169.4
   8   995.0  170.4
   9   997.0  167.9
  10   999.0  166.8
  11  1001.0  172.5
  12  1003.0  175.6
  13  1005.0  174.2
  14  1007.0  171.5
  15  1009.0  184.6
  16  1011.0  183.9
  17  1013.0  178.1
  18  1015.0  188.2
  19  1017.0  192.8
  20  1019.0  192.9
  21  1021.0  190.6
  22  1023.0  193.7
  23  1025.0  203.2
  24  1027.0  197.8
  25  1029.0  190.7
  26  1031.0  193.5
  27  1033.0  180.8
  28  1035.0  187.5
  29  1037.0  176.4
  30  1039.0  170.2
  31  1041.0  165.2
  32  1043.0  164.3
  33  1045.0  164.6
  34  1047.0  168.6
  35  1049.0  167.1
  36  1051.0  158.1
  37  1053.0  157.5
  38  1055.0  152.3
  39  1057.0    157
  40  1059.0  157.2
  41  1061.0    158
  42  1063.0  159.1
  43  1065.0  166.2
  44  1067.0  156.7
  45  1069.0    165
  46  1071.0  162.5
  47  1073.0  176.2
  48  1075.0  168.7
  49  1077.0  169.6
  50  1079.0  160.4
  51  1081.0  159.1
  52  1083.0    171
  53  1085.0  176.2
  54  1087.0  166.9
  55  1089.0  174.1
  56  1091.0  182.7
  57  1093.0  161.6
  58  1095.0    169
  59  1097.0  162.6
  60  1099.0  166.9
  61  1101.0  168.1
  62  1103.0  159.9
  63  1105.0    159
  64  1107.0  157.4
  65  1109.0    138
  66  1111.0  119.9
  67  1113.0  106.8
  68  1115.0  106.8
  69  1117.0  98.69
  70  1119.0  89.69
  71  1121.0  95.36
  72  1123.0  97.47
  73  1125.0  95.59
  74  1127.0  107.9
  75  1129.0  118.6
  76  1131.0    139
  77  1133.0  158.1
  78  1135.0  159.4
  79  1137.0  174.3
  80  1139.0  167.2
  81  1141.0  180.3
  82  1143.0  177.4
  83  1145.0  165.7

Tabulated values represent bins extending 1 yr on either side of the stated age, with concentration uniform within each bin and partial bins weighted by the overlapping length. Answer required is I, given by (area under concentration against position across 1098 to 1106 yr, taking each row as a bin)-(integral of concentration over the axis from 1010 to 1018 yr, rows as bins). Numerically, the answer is -178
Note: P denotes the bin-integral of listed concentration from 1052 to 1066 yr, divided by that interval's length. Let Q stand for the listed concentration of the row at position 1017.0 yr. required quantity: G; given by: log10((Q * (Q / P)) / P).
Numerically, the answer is 0.17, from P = 158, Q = 192.8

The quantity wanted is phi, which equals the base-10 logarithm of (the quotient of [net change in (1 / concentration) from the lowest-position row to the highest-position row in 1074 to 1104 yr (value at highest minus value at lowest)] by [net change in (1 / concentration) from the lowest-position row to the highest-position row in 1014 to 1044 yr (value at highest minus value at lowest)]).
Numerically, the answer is -0.37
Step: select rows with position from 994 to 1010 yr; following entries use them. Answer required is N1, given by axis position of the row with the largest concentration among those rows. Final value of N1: 1009.0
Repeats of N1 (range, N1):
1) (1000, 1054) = 1025.0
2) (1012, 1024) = 1023.0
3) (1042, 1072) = 1047.0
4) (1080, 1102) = 1091.0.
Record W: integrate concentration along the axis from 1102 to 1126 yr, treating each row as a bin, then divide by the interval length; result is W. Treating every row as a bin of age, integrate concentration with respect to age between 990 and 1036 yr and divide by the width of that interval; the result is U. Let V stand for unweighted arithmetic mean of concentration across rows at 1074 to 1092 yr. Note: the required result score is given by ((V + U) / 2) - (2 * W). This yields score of -61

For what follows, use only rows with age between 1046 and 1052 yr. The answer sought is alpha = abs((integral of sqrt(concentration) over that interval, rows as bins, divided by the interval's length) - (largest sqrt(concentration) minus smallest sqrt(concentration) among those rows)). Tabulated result 12.4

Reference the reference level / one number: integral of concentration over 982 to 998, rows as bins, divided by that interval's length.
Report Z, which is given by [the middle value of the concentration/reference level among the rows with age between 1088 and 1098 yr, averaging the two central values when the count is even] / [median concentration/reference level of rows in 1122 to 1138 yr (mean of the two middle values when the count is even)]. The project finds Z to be 1.31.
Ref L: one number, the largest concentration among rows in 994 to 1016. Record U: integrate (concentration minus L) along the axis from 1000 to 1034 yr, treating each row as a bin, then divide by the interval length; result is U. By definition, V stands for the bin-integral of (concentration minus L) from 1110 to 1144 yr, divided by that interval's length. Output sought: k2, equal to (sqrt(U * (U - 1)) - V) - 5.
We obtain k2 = 57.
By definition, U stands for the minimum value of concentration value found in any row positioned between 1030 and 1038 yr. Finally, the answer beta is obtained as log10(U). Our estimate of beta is 2.25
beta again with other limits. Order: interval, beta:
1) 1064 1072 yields 2.20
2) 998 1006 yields 2.22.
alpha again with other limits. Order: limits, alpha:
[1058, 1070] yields 12.3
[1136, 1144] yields 12.7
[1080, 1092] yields 12.2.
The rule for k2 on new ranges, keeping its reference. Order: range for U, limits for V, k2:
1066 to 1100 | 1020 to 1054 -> 26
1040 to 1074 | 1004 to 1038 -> 23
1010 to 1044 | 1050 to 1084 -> 25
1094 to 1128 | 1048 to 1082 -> 81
